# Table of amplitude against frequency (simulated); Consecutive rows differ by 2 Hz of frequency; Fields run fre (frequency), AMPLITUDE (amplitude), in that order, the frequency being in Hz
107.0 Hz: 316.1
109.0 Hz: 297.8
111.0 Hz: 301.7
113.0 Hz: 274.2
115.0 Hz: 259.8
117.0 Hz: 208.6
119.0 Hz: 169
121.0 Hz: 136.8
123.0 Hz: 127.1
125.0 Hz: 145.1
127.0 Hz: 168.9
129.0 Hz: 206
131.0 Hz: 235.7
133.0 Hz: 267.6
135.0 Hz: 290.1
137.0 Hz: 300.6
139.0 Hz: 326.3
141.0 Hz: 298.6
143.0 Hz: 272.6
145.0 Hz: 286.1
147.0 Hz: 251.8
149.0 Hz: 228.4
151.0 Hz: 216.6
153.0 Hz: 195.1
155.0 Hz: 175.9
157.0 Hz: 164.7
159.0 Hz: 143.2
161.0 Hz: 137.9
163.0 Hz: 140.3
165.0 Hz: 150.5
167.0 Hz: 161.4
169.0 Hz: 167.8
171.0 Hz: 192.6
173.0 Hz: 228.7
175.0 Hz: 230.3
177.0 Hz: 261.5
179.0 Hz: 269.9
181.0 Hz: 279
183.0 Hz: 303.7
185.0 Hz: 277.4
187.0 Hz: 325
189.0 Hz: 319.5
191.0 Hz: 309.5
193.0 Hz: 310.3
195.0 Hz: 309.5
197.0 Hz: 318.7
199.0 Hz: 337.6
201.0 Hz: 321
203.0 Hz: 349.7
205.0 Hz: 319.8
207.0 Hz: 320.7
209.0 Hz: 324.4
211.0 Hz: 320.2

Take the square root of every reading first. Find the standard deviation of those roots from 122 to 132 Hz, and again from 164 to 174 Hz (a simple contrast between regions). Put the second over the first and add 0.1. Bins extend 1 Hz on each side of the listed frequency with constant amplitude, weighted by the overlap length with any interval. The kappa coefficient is 0.78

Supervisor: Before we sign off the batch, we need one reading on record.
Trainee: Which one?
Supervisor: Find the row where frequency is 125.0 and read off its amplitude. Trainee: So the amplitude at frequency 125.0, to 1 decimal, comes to 145.1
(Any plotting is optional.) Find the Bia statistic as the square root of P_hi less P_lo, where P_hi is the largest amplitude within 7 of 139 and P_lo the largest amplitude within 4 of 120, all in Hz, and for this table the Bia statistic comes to 11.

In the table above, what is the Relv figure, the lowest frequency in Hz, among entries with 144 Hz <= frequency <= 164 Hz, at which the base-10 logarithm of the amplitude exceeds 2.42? 145.0 Hz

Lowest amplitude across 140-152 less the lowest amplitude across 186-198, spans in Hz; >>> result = -93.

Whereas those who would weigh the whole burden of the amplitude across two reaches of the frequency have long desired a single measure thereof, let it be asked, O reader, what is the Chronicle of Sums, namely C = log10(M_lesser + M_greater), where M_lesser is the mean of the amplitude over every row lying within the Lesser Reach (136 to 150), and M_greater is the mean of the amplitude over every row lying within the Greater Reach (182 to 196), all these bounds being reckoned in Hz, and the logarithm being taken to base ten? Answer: 2.77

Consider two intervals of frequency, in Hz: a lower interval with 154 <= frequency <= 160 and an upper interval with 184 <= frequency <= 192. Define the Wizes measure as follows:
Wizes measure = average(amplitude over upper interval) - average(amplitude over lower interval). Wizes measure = 147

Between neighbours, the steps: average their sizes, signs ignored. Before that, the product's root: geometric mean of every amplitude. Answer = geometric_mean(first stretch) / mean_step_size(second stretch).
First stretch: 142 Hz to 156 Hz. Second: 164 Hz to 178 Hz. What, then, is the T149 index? 12.4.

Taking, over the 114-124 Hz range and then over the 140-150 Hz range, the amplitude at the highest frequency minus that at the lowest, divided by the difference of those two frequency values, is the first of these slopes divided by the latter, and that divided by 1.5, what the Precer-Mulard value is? 1.3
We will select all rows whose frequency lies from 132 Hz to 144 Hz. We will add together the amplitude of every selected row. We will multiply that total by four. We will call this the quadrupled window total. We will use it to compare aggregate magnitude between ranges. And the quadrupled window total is 7023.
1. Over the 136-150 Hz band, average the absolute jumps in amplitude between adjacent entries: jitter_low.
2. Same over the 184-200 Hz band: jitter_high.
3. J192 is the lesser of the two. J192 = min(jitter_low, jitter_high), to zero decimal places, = 13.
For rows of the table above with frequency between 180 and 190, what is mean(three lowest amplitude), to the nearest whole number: 287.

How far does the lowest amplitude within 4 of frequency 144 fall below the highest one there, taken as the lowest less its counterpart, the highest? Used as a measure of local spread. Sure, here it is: -47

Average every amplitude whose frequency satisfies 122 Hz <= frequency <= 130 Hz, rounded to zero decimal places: 162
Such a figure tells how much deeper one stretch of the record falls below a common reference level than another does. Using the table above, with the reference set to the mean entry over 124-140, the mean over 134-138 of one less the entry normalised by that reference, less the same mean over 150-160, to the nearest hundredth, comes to -0.48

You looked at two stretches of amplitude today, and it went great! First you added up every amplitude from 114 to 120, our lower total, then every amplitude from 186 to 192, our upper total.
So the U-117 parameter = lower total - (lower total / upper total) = 637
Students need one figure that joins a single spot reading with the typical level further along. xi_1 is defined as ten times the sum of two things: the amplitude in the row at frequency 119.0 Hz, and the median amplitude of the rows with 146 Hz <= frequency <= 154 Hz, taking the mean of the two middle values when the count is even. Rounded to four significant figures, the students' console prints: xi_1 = 3915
